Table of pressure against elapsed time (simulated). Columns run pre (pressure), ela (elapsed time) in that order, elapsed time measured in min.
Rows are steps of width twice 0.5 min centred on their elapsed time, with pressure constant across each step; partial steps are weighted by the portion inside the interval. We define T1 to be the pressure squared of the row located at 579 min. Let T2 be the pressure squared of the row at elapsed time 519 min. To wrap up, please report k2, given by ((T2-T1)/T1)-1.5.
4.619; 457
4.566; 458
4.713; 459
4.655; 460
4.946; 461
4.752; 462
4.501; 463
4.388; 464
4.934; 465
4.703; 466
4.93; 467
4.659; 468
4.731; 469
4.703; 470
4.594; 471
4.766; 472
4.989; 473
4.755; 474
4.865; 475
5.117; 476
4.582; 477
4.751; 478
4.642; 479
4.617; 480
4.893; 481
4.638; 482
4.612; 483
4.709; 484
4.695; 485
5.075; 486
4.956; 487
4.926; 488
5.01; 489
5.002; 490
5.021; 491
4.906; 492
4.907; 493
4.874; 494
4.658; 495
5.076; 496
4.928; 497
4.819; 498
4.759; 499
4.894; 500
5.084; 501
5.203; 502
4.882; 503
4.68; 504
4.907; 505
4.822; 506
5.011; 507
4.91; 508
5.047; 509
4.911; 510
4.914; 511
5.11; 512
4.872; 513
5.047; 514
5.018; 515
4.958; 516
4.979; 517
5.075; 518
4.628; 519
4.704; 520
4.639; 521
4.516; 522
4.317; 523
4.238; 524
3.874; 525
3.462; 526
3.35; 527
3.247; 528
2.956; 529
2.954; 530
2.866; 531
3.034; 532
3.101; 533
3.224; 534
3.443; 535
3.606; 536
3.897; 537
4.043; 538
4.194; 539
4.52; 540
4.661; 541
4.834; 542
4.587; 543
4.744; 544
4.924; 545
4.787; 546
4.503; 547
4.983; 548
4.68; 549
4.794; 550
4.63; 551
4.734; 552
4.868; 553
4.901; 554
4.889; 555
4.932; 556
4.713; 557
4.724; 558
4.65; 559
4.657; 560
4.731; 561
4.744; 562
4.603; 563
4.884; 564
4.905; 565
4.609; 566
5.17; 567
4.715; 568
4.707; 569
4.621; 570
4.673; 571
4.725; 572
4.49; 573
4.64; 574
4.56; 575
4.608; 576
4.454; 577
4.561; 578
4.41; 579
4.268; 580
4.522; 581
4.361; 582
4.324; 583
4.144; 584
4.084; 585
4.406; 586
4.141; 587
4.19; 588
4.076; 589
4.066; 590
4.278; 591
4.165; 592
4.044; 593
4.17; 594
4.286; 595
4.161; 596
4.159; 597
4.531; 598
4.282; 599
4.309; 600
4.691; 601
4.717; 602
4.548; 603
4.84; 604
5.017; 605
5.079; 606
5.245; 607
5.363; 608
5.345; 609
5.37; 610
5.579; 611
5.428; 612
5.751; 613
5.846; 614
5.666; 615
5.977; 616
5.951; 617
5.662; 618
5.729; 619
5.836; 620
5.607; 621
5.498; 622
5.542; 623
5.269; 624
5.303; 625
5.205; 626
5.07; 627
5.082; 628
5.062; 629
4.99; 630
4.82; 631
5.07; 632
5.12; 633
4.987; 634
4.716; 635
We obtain -1.4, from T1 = 19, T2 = 21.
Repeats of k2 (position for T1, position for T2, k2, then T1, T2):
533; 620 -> 1.0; 10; 34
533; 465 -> 0.0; 10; 24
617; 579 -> -2.0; 35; 19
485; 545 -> -1.4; 22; 24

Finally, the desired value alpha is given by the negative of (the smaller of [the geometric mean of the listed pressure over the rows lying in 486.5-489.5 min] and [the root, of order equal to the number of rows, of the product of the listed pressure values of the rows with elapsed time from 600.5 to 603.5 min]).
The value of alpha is -4.65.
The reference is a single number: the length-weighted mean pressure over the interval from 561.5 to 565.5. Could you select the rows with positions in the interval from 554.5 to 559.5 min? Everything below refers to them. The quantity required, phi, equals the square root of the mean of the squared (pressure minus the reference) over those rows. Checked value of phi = 0.1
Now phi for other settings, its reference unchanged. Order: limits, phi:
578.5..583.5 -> 0.4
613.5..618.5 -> 1.0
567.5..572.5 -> 0.1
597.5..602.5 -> 0.3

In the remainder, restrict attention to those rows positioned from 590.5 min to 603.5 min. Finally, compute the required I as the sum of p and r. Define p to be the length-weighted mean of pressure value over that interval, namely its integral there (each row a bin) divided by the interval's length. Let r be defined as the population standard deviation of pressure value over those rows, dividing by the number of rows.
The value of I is 4.54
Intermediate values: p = 4.3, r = 0.209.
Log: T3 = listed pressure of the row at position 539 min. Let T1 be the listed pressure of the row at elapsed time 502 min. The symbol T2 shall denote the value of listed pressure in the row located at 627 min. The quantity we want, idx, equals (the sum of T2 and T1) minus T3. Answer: 6.1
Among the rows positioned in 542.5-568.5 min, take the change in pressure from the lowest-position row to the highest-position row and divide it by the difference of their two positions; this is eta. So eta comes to 0.005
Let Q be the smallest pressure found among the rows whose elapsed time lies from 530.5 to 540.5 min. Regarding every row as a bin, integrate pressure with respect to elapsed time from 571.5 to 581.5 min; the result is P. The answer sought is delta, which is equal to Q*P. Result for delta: 130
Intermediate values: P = 45.2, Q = 2.866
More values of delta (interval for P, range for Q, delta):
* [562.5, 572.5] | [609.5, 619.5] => 256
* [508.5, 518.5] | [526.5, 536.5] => 143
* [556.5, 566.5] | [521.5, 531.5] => 135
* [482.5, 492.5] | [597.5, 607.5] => 209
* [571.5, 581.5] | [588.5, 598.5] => 183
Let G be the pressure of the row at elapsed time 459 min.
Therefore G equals 4.713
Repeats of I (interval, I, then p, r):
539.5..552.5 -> 4.86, 4.7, 0.139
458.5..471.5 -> 4.87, 4.7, 0.158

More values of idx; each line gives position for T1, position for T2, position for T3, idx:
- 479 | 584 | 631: 4.0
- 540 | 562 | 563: 4.7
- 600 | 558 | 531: 6.2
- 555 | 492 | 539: 5.6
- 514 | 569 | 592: 5.6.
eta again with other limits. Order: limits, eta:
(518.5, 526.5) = -0.167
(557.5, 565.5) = 0.026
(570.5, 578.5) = -0.016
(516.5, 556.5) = -0.001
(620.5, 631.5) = -0.079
